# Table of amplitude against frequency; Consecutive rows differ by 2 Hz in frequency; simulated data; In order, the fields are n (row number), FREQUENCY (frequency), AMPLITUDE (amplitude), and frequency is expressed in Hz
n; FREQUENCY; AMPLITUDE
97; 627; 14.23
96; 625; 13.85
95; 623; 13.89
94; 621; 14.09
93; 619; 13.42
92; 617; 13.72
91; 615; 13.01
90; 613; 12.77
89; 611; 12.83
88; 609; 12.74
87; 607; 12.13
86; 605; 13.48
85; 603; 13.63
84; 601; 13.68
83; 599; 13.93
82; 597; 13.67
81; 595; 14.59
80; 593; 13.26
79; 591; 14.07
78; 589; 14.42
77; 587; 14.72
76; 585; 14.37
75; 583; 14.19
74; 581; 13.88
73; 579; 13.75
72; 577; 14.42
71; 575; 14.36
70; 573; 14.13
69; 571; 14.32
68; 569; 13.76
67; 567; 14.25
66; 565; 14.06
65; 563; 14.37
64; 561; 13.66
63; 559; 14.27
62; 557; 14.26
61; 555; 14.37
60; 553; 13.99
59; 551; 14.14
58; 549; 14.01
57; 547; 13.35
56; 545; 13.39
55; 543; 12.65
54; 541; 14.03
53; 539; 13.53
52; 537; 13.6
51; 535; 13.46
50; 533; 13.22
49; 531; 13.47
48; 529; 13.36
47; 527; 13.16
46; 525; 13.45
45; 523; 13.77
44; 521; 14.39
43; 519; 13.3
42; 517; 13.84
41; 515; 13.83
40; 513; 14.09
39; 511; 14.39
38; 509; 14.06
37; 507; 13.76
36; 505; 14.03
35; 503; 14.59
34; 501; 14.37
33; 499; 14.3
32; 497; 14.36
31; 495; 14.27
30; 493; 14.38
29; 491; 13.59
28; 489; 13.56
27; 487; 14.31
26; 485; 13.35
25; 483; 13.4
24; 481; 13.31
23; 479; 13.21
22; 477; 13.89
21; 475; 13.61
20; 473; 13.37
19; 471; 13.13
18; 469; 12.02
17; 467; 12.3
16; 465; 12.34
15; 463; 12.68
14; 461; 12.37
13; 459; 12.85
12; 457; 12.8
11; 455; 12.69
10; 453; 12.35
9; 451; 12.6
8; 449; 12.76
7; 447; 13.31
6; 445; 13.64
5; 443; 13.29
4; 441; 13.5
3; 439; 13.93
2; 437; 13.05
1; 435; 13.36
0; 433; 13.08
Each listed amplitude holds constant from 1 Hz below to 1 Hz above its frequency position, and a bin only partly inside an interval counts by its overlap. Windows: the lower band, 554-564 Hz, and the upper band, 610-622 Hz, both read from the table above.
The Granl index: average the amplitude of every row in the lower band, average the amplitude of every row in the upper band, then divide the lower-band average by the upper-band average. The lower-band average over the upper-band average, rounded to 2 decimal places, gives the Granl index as 1.07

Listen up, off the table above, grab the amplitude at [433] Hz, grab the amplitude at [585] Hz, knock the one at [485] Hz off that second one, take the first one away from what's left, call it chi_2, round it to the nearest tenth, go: -12.1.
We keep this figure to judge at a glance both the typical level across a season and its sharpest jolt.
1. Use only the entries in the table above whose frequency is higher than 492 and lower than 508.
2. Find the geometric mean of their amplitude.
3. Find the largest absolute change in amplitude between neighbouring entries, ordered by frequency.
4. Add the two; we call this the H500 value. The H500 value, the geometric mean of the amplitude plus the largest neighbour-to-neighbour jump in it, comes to 14.8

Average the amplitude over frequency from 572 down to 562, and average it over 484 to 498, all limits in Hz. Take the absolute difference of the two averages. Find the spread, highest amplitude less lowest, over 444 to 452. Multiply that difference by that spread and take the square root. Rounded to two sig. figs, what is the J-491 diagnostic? 0.43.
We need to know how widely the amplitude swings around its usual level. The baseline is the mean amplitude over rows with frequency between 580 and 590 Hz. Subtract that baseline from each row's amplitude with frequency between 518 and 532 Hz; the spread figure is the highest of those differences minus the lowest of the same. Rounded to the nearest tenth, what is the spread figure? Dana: 1.2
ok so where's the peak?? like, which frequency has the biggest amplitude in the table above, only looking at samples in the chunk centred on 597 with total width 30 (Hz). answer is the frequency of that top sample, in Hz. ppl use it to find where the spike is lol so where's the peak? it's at 587 Hz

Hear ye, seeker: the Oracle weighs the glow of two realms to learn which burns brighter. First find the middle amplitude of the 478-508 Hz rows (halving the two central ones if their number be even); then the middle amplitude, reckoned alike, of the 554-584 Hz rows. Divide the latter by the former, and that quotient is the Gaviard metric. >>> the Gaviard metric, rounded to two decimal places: 1.02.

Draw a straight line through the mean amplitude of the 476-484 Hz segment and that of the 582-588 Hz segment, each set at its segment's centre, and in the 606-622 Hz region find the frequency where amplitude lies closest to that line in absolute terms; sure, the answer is 621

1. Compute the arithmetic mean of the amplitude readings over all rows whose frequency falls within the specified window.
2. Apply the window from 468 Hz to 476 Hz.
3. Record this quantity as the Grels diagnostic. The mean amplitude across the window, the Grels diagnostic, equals 13.0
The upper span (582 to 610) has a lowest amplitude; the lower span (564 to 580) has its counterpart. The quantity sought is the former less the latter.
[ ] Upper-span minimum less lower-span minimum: -1.6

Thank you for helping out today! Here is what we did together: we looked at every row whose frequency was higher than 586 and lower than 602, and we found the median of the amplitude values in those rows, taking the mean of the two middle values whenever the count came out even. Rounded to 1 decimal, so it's 14.0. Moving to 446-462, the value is 12.7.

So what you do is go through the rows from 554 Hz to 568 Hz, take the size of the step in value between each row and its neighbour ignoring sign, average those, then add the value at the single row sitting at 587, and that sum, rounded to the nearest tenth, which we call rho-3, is 15.0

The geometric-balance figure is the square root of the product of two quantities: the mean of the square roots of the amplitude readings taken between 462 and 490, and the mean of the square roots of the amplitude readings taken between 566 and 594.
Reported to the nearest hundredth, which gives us 3.69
